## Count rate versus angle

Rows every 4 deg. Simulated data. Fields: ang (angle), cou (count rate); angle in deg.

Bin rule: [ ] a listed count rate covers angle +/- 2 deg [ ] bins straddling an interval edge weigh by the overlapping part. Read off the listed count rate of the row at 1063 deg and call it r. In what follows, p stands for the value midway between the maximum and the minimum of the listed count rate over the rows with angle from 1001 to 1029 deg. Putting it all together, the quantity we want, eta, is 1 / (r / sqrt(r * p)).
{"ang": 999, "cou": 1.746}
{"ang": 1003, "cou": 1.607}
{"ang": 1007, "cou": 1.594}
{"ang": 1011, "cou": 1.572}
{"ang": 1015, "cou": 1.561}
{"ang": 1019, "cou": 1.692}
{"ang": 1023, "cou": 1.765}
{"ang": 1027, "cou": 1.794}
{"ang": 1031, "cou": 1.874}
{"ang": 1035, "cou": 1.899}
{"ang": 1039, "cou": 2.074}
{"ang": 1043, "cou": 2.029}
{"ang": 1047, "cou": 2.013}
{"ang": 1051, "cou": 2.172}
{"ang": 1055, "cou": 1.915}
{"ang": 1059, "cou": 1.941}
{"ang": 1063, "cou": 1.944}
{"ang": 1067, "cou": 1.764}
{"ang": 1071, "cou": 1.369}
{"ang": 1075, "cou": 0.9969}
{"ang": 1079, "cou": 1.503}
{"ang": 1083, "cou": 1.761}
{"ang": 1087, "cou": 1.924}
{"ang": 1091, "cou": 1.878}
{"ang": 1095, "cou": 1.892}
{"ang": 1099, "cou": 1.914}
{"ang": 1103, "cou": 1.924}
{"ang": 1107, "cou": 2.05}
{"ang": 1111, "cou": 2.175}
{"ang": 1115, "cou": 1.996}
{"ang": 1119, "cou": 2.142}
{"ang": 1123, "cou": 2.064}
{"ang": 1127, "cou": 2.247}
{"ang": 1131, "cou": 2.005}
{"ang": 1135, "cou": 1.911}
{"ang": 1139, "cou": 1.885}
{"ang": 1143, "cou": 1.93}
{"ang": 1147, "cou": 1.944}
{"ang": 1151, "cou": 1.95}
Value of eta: 0.93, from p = 1.7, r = 1.944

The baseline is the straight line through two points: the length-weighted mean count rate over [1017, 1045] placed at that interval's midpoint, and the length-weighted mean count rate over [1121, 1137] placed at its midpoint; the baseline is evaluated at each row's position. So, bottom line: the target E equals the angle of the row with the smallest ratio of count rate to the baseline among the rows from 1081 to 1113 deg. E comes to 1083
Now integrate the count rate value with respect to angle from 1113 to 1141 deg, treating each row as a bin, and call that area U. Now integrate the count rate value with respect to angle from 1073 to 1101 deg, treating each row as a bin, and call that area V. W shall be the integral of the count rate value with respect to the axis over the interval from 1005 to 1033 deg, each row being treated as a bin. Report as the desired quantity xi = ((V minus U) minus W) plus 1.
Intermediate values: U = 57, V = 47.5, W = 47.4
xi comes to -56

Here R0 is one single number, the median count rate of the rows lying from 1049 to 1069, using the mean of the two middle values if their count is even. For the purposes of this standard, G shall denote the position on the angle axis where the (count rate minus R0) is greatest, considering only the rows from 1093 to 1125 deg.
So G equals 1111 deg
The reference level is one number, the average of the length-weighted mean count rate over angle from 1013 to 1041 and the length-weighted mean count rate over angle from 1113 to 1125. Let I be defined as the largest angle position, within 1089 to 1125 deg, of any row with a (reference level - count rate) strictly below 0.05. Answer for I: 1123 deg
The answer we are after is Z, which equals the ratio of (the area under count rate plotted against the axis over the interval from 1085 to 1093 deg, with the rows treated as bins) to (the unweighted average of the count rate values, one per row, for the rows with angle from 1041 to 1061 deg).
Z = 8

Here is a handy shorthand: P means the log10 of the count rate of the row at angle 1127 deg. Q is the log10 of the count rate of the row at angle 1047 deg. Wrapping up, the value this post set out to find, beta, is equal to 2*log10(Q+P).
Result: -0.37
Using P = 0.352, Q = 0.30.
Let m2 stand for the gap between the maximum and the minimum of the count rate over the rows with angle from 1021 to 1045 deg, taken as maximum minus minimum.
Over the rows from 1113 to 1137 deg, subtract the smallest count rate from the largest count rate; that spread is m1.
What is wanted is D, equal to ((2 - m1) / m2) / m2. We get 17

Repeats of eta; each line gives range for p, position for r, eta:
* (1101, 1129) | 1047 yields 1.02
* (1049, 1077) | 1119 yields 0.86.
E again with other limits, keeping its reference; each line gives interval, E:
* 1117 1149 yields 1139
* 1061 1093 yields 1075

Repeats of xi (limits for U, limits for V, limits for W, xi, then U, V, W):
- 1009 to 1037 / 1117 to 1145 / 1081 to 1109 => -44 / 49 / 56.7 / 53.4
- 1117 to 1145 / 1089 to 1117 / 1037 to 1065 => -57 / 57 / 55.3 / 56.4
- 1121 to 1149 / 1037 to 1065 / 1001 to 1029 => -45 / 56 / 56.4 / 46.3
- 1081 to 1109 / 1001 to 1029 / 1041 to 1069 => -61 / 53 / 46.3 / 55.1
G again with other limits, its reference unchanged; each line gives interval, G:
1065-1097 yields 1087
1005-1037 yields 1035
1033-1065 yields 1051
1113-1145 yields 1127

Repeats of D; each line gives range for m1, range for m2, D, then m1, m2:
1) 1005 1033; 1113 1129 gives 27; 0.31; 0.25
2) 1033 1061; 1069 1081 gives 7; 0.27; 0.51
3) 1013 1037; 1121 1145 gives 13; 0.34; 0.36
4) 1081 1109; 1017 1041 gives 12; 0.29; 0.38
